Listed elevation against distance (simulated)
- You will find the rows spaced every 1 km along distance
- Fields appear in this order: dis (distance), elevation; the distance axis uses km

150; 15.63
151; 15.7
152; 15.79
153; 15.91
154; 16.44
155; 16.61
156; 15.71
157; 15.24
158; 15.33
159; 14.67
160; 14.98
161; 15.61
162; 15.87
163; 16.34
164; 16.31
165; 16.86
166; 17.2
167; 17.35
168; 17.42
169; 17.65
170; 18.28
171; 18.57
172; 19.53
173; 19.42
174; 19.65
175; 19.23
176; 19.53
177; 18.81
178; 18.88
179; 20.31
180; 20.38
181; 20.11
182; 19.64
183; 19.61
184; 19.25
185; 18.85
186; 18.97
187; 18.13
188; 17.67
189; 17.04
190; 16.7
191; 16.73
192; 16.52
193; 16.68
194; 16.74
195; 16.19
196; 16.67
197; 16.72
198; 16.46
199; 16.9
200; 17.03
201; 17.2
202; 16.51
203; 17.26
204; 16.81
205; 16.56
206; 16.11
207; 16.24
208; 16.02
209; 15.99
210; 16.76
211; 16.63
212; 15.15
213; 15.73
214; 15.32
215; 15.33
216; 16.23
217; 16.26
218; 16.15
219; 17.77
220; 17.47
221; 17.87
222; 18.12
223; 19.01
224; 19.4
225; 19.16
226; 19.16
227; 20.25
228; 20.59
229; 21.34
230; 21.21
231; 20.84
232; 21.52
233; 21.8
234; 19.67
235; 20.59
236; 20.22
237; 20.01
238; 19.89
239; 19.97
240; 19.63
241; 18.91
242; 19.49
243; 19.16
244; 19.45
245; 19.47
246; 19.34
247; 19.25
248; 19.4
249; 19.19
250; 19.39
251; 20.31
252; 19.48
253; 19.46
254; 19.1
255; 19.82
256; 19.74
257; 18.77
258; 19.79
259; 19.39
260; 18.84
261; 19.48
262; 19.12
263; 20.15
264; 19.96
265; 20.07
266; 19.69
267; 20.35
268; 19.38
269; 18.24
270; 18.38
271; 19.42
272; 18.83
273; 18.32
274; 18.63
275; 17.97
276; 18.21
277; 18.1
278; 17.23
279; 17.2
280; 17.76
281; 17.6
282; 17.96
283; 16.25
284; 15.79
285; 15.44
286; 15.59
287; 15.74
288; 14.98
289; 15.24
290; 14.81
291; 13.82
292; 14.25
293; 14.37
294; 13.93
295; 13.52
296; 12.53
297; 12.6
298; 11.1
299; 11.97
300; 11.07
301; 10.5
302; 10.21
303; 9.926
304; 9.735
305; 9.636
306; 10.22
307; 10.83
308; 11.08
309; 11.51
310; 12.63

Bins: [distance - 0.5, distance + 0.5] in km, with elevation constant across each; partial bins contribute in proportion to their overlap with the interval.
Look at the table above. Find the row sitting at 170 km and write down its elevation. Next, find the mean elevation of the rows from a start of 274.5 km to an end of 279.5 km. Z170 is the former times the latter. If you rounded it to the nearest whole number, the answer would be 324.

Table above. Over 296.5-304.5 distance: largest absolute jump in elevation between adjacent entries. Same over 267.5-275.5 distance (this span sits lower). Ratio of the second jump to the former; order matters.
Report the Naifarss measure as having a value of 0.76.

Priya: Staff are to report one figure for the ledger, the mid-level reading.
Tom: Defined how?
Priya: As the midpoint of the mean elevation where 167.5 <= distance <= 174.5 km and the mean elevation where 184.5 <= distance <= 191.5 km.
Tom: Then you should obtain 18.2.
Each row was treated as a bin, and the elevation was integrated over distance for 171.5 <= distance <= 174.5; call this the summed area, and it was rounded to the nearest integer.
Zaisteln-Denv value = 59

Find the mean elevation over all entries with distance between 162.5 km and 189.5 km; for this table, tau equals 18.6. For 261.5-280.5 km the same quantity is 18.8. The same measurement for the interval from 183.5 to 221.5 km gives 16.8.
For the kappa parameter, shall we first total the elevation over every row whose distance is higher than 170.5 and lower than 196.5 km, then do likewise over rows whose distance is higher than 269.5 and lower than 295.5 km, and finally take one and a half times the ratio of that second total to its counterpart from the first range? 1.34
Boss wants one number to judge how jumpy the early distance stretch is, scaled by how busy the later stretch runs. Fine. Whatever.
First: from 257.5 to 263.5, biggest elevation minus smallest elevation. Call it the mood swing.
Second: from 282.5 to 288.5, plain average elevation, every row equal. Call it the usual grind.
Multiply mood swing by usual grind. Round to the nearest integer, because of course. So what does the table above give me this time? 20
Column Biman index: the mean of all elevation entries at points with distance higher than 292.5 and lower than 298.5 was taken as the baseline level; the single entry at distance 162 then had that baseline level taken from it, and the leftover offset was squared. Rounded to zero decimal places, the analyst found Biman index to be 8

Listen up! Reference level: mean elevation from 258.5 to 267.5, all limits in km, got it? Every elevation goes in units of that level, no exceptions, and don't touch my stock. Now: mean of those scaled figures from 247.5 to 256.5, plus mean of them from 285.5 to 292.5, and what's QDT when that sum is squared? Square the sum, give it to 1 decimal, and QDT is 3.1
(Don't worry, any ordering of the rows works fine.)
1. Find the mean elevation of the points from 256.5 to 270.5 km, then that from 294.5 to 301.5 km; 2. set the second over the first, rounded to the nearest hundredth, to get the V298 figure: 0.61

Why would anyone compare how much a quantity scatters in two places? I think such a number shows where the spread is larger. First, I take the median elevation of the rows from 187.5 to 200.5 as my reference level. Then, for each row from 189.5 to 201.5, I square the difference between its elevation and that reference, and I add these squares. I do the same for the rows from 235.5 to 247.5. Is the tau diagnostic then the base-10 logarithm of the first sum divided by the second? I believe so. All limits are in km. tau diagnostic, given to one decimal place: -2.1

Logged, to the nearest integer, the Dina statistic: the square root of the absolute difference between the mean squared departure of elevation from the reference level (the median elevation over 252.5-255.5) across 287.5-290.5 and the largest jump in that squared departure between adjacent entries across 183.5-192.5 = 4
